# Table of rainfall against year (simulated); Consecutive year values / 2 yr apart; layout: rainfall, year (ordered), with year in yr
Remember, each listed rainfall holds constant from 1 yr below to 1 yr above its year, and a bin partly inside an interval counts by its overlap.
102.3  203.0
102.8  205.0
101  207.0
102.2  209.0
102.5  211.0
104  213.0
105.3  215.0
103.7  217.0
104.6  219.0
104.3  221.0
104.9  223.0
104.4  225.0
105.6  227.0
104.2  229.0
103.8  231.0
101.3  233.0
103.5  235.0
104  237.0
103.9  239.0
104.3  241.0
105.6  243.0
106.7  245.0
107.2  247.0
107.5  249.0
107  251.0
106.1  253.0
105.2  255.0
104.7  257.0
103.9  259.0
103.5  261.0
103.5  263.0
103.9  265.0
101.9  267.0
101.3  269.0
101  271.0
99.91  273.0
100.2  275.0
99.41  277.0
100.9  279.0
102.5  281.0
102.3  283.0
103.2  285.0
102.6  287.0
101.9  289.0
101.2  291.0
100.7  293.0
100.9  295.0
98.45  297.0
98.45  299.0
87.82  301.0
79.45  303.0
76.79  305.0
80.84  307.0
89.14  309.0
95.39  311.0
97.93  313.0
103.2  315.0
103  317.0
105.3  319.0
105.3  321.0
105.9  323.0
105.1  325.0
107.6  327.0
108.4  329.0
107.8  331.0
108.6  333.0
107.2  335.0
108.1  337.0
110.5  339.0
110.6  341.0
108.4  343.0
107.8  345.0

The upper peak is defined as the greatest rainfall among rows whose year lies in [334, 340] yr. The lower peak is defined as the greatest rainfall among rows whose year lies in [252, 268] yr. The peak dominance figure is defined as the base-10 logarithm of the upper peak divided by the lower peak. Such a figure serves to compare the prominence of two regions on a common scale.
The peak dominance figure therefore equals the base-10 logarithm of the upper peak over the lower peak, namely 0.018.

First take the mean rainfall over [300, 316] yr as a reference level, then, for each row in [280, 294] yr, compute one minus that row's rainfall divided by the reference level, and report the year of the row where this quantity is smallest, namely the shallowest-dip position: 285.0 yr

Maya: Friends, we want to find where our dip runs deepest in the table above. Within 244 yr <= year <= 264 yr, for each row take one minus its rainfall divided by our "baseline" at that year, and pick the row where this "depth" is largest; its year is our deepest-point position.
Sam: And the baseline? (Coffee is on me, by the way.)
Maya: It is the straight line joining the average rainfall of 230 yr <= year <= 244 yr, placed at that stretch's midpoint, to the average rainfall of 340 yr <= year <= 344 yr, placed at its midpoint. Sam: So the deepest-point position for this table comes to 263.0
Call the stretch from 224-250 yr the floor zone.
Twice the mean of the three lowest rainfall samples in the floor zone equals 206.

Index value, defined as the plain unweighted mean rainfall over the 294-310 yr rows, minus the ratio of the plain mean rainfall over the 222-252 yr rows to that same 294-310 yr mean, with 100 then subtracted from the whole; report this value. -12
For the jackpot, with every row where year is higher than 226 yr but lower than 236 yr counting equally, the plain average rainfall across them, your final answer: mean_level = 104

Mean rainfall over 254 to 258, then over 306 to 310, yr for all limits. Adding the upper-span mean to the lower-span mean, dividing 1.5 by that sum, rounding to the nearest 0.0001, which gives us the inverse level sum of 0.0079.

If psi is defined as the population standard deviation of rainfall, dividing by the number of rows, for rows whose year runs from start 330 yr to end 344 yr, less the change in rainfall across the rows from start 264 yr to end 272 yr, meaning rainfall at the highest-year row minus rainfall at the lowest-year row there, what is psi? 4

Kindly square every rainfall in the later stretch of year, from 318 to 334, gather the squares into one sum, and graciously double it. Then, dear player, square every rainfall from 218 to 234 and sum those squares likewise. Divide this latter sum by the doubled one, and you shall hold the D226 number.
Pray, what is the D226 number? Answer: 0.476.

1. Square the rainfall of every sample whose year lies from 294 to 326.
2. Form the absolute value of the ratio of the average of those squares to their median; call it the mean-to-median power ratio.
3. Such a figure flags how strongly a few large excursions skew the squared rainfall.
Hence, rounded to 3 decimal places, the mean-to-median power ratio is 0.957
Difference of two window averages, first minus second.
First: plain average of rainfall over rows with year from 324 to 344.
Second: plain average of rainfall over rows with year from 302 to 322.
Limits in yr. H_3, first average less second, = 15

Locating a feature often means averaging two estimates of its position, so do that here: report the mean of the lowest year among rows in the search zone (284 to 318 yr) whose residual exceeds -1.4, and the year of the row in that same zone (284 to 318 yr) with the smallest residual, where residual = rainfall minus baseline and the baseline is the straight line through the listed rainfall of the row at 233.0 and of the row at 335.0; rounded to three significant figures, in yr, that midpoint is 295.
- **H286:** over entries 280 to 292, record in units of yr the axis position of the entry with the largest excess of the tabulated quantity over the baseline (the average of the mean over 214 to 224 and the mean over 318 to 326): 285.0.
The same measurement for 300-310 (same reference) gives 309.0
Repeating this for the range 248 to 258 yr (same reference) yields 249.0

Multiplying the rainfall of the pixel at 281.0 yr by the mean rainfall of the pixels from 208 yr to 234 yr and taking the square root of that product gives 103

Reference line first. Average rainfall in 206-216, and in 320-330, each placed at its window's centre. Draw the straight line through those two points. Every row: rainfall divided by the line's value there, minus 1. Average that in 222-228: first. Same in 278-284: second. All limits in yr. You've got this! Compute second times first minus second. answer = 0.030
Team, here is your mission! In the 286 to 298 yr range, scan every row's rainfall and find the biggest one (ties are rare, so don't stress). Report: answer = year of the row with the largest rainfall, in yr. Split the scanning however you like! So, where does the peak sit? 287.0 yr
